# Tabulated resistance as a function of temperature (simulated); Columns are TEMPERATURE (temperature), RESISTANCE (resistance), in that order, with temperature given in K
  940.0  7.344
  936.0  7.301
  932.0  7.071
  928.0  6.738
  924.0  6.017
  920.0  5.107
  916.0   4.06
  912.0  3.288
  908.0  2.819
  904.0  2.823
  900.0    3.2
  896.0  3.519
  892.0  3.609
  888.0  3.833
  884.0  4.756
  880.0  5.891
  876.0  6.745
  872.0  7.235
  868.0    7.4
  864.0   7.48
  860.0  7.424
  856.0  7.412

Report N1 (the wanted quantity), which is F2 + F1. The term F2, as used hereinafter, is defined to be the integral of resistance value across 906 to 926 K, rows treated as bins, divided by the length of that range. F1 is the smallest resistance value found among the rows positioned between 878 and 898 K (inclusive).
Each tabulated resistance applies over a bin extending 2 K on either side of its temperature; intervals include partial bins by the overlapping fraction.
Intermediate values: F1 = 3.519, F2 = 4.3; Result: 7.8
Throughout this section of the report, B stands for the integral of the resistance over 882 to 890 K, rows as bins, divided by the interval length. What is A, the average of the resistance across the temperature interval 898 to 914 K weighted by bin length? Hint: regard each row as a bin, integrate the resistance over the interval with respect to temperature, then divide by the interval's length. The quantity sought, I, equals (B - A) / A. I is 0.42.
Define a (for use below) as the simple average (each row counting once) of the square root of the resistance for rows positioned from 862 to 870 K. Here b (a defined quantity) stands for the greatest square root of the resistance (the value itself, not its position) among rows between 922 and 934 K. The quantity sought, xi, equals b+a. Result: 5.4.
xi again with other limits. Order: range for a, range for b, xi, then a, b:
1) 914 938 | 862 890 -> 5.2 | 2.4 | 2.73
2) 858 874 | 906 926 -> 5.2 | 2.7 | 2.45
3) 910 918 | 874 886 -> 4.5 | 1.9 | 2.60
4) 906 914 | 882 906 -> 3.9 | 1.7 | 2.18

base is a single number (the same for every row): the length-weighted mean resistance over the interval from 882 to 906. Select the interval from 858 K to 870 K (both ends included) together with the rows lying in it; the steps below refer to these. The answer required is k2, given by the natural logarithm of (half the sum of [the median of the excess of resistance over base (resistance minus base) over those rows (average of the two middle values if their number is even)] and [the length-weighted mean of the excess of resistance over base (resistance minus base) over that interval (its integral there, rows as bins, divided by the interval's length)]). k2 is 1.3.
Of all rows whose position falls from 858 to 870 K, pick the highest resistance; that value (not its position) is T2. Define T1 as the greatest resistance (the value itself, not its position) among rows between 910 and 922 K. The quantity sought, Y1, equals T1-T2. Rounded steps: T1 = 5.107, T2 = 7.48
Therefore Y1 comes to -2.4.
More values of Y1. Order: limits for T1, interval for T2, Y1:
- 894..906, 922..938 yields -3.8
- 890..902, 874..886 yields -3.1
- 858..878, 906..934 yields 0.4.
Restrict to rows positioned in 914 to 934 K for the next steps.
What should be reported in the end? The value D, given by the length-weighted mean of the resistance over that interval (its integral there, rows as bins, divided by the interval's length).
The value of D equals 5.8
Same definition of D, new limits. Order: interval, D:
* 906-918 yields 3.4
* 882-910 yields 3.5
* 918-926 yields 5.6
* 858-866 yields 7.5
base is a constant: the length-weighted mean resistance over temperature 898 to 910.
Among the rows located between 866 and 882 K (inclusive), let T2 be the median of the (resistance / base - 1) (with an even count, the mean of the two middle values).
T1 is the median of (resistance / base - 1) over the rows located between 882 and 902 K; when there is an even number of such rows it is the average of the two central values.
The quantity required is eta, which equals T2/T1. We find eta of 6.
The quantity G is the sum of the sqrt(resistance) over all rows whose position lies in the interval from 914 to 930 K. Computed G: 9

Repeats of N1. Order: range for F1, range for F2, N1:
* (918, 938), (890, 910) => 8.3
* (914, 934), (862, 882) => 11.0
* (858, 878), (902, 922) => 10.4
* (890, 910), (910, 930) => 7.9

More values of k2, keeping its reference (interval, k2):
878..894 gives -0.2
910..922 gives -0.7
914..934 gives 0.8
